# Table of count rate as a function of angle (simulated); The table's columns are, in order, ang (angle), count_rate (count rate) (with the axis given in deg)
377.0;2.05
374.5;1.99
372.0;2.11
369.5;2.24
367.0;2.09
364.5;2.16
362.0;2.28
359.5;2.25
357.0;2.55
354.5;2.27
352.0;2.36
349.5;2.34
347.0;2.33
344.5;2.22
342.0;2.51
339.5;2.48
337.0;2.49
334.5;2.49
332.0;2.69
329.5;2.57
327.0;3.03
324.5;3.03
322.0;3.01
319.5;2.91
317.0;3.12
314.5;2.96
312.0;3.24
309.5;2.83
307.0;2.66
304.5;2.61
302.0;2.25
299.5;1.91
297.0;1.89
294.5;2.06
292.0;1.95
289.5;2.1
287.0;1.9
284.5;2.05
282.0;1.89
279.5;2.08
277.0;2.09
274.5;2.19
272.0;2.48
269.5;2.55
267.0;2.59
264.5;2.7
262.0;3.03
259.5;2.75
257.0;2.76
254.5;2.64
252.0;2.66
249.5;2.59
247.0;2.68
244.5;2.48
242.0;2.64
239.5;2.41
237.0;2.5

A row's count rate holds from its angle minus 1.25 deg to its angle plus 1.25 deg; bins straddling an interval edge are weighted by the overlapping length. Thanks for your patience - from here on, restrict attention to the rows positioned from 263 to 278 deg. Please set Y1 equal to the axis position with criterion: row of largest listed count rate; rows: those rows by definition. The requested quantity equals 264.5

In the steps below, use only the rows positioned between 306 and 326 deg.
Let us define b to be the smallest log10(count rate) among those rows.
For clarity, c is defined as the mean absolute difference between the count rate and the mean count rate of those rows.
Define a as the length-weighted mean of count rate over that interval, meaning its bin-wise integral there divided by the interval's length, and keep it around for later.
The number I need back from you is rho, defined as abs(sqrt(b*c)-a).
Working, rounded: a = 3.0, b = 0.42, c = 0.130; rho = 2.74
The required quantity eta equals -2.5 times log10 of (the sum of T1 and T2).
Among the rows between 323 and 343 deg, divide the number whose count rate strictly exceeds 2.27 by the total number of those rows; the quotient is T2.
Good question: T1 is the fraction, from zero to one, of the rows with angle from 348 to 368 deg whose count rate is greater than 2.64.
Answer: 0.0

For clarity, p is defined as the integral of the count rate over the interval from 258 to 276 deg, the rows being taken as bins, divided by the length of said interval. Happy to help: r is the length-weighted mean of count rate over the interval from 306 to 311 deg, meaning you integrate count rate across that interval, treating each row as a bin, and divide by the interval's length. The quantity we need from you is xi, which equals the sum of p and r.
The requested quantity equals 5.38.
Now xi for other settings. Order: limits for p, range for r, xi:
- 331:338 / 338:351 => 4.93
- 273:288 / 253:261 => 4.77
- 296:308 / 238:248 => 4.81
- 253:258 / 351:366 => 5.00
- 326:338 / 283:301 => 4.63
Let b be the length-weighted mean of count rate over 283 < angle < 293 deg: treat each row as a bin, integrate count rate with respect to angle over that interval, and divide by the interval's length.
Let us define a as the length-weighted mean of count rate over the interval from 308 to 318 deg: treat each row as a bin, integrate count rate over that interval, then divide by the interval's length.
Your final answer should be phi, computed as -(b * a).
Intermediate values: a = 3.03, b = 2.00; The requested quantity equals -6.0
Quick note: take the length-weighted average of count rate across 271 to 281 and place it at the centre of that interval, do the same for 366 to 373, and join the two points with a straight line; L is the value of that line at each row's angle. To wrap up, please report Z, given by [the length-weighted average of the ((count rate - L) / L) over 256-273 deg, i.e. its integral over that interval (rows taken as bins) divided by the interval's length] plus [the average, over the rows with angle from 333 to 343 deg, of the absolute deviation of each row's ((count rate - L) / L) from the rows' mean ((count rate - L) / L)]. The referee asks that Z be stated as 0.23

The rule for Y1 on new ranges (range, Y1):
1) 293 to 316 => 312.0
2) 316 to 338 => 317.0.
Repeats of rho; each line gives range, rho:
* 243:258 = 2.47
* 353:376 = 2.03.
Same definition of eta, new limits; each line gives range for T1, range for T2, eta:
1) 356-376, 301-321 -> 0.1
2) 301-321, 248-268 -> -0.6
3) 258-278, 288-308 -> 0.5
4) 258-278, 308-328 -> -0.3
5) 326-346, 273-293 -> 1.5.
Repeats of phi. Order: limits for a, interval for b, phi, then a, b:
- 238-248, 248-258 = -6.8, 2.55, 2.66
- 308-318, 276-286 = -6.1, 3.03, 2.02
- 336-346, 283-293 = -4.8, 2.42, 2.00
